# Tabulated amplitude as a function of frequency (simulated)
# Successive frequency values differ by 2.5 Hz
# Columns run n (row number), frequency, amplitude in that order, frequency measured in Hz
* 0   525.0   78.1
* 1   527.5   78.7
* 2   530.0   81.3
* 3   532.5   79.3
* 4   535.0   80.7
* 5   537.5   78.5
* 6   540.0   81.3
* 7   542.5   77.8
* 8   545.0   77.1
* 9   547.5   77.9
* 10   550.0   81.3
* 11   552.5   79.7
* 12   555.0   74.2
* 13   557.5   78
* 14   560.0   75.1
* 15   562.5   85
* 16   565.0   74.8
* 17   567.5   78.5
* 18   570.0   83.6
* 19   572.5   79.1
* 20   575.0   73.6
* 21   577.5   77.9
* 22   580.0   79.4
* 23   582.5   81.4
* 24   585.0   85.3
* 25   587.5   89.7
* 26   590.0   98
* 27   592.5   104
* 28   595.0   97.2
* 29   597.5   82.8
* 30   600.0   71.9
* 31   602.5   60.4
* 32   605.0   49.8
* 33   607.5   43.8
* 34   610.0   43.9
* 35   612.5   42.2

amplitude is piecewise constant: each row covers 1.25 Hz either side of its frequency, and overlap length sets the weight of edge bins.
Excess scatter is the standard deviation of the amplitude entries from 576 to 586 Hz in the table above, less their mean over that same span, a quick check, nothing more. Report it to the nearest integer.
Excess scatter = -78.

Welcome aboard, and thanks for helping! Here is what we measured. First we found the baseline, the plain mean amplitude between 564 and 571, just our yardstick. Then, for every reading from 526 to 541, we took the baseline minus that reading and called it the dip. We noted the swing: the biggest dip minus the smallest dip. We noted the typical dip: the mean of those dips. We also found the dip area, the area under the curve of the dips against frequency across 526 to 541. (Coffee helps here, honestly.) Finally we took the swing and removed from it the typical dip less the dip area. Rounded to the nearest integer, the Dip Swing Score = -11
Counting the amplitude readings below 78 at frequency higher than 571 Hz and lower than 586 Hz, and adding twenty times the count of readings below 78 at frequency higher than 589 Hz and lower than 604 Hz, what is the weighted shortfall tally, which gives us 42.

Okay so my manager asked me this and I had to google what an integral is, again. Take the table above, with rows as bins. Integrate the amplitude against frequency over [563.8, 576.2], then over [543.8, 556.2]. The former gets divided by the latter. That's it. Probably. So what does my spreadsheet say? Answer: 1.00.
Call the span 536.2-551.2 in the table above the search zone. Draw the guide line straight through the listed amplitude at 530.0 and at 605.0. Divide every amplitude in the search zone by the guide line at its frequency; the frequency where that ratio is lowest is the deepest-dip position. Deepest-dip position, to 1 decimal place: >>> 537.5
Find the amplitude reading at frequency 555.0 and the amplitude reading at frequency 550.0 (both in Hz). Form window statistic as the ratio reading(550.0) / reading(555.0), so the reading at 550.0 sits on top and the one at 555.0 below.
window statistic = 1.10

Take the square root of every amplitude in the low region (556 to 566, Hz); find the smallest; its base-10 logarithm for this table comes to 0.9370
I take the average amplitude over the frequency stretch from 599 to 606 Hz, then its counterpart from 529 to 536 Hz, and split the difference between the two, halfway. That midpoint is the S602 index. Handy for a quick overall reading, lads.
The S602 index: 71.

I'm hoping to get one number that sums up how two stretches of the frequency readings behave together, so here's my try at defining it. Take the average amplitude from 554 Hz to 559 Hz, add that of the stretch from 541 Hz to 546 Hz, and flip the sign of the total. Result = -154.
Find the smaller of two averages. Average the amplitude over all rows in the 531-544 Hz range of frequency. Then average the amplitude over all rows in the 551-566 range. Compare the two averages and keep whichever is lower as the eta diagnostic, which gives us 78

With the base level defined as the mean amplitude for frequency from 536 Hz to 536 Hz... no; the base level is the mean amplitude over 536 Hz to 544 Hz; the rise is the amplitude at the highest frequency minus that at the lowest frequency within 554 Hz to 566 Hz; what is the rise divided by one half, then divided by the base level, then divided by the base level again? 0.000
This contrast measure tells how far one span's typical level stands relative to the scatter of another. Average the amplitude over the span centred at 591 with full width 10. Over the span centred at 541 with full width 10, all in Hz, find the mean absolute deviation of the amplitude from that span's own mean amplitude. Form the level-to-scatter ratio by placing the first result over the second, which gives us 74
